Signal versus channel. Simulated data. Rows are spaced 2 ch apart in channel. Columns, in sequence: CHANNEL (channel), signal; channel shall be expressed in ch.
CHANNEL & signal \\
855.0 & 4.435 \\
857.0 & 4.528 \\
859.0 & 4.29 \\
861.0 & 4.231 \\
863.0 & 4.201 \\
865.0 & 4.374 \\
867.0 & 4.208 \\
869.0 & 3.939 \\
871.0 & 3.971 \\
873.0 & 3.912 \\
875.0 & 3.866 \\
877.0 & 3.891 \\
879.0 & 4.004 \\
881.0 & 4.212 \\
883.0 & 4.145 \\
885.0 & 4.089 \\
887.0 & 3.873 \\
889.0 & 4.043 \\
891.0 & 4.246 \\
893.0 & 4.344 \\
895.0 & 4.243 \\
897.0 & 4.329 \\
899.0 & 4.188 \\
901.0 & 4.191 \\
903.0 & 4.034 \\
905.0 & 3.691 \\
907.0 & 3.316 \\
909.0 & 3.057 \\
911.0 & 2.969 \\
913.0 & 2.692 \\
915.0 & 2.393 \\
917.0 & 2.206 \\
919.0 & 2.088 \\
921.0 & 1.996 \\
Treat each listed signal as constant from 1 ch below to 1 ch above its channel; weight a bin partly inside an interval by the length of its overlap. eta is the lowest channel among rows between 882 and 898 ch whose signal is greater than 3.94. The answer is 883.0 ch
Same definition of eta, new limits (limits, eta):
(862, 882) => 863.0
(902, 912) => 903.0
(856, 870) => 857.0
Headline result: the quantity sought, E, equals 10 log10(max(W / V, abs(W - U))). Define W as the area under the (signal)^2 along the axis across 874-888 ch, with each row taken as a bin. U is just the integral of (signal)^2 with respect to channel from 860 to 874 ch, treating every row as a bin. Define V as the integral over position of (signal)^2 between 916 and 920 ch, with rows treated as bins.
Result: 11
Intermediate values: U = 238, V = 18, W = 226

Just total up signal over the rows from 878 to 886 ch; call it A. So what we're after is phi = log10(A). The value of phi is 1.22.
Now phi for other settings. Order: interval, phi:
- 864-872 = 1.22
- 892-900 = 1.23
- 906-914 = 1.08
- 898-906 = 1.21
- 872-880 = 1.20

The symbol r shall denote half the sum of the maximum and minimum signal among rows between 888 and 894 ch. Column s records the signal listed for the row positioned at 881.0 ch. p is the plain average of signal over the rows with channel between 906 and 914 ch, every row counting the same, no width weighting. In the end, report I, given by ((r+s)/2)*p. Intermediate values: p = 3.01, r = 4.19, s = 4.212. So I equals 13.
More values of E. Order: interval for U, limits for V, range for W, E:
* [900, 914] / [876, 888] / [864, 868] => 20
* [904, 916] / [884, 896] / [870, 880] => 16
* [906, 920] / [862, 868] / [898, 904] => 0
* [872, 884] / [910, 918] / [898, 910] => 13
